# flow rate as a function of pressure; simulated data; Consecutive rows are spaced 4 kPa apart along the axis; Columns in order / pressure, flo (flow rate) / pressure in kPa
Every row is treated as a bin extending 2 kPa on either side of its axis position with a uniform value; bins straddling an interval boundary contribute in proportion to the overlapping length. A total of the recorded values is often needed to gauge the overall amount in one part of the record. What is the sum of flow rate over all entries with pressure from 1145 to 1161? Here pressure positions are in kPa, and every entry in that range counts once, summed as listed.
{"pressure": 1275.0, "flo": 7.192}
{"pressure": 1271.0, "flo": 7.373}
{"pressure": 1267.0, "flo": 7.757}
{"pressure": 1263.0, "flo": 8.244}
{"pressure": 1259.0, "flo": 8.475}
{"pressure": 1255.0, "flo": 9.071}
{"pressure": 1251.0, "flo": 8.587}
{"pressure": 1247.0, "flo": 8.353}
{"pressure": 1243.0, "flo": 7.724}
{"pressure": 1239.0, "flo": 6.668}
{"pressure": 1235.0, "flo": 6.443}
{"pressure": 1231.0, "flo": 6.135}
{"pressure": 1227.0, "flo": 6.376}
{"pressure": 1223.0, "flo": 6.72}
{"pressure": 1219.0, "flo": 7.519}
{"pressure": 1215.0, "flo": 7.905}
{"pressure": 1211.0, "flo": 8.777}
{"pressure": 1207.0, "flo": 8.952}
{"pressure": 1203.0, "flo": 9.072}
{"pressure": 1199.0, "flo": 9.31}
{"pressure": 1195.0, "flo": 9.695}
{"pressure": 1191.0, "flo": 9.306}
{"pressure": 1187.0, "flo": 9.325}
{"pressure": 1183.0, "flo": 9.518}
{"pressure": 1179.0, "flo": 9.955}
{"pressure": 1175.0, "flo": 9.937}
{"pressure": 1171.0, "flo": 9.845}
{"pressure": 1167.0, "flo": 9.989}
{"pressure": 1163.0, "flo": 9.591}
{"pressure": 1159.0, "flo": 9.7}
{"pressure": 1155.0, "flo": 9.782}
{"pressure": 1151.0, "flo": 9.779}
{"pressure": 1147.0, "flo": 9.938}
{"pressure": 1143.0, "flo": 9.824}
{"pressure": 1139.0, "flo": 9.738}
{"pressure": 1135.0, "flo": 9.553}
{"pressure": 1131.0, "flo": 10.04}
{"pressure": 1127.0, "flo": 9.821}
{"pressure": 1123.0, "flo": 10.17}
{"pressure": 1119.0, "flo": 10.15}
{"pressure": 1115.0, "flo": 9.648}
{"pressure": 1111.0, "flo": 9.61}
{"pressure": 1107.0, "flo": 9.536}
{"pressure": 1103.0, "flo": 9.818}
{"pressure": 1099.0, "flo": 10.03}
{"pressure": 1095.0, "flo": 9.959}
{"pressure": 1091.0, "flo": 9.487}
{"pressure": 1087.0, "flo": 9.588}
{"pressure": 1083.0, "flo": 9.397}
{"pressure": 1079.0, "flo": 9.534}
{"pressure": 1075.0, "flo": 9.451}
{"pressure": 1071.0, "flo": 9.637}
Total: 39.2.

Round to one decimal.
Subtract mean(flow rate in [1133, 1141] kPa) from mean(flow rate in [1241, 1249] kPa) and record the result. -1.6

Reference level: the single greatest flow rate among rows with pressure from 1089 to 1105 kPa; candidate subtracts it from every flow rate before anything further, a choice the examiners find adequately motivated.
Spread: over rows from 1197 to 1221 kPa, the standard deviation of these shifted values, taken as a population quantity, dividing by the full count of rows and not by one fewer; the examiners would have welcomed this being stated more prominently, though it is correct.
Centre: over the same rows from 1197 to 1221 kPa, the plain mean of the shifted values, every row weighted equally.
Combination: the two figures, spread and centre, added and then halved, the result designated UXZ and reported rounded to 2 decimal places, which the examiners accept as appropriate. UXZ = -0.40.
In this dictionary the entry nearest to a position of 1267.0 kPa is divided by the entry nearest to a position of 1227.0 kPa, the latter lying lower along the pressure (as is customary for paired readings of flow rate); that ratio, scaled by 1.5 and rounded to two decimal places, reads 1.82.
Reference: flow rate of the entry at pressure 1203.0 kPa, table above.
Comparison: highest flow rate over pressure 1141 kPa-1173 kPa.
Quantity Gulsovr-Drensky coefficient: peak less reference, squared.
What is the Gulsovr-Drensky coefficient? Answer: 0.8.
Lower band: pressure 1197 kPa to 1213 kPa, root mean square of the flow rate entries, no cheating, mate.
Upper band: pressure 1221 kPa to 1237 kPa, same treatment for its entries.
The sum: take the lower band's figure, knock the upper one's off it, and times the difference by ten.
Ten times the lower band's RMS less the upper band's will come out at 26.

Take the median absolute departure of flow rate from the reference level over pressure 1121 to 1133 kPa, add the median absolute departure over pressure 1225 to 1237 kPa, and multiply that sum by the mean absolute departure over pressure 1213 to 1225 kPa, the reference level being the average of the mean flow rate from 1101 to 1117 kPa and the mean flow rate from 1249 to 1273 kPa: 5.8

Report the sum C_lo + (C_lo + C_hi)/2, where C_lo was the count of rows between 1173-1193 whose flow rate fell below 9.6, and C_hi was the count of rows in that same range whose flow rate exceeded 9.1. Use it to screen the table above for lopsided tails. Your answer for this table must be 7.0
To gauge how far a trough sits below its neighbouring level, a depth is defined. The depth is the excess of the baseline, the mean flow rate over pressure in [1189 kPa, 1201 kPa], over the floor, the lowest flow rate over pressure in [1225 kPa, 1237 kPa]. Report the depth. 3.3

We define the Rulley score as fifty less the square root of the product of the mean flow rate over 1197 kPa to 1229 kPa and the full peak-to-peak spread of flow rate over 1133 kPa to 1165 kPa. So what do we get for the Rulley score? 48.2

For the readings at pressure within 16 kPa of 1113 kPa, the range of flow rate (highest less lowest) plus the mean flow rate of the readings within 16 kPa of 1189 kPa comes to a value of 10.1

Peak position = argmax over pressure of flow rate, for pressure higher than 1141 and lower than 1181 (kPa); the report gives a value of 1167.0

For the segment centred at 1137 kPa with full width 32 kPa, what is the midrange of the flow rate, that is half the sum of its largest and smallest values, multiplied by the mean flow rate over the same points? 97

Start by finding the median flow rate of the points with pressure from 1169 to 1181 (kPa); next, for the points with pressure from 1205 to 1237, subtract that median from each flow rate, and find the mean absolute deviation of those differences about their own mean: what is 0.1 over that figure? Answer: 0.1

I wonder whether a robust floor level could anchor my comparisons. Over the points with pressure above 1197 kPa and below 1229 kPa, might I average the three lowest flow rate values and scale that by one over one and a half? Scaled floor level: 4.58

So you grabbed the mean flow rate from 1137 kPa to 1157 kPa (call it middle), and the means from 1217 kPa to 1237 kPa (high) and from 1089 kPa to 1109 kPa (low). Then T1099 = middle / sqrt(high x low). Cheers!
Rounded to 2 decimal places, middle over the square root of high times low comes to 1.22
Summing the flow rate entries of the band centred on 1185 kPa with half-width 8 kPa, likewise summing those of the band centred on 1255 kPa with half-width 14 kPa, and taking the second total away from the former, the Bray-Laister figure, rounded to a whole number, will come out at -20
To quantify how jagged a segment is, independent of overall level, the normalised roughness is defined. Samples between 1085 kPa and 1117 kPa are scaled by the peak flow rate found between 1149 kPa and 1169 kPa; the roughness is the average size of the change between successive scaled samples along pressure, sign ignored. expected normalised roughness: 0.018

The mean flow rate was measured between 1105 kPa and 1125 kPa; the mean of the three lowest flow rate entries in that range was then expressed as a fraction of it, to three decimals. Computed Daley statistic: 0.977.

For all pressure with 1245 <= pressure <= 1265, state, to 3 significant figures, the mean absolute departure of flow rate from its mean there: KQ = 0.226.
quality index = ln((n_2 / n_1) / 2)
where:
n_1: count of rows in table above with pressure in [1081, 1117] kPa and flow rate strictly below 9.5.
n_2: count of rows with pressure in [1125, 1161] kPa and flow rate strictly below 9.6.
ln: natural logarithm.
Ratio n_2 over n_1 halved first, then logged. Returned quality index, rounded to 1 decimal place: -1.4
